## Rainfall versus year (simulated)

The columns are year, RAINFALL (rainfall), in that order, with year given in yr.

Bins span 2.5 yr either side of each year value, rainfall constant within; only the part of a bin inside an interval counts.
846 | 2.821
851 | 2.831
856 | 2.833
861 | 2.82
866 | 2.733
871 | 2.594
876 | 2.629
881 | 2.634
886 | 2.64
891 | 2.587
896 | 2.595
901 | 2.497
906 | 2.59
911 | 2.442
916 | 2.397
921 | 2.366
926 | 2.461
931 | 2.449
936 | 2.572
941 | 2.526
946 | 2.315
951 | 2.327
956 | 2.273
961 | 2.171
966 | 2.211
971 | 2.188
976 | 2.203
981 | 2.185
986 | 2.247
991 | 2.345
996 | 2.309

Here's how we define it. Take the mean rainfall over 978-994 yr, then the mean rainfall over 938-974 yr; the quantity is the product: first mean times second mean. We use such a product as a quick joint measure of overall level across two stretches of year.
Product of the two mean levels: 5.2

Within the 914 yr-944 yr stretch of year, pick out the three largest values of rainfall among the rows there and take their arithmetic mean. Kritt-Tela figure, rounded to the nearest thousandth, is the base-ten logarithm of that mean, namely 0.401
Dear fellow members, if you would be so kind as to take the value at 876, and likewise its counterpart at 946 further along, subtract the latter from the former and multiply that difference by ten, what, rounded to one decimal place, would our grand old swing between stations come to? 3.1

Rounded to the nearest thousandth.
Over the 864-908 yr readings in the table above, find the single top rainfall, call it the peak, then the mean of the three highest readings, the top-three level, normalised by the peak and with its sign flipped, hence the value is -0.977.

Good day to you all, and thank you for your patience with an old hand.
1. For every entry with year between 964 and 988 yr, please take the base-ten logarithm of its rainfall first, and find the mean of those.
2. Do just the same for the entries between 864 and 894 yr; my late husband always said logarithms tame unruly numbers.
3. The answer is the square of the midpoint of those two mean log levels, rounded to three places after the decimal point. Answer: 0.146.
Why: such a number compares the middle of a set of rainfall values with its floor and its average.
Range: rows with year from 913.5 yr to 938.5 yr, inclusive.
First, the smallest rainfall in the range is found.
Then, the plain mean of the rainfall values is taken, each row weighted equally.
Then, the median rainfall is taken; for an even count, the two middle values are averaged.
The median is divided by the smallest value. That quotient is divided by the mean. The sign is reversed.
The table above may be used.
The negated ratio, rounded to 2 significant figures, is -0.42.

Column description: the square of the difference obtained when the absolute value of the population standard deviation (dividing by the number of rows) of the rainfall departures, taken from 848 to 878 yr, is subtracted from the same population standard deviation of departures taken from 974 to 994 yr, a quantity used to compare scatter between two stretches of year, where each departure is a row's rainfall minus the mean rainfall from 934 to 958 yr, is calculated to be 0.0013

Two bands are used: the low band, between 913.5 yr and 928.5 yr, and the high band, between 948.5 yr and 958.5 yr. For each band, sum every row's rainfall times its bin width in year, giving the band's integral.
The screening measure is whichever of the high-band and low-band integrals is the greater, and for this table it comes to 36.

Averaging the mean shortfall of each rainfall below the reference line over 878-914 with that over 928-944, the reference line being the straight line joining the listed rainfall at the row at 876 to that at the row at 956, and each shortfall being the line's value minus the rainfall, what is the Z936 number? -0.09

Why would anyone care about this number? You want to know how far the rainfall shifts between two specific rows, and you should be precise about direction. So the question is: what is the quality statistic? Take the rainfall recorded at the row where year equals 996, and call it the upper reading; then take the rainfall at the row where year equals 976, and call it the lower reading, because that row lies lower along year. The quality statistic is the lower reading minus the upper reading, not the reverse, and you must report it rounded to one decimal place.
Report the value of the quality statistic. -0.1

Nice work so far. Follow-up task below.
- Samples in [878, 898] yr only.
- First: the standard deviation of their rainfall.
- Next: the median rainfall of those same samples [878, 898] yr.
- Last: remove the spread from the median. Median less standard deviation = 2.59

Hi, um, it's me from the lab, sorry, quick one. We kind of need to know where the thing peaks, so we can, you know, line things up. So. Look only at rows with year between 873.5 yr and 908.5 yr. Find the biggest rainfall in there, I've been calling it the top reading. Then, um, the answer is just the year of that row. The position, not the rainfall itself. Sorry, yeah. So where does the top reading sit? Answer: 886 yr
